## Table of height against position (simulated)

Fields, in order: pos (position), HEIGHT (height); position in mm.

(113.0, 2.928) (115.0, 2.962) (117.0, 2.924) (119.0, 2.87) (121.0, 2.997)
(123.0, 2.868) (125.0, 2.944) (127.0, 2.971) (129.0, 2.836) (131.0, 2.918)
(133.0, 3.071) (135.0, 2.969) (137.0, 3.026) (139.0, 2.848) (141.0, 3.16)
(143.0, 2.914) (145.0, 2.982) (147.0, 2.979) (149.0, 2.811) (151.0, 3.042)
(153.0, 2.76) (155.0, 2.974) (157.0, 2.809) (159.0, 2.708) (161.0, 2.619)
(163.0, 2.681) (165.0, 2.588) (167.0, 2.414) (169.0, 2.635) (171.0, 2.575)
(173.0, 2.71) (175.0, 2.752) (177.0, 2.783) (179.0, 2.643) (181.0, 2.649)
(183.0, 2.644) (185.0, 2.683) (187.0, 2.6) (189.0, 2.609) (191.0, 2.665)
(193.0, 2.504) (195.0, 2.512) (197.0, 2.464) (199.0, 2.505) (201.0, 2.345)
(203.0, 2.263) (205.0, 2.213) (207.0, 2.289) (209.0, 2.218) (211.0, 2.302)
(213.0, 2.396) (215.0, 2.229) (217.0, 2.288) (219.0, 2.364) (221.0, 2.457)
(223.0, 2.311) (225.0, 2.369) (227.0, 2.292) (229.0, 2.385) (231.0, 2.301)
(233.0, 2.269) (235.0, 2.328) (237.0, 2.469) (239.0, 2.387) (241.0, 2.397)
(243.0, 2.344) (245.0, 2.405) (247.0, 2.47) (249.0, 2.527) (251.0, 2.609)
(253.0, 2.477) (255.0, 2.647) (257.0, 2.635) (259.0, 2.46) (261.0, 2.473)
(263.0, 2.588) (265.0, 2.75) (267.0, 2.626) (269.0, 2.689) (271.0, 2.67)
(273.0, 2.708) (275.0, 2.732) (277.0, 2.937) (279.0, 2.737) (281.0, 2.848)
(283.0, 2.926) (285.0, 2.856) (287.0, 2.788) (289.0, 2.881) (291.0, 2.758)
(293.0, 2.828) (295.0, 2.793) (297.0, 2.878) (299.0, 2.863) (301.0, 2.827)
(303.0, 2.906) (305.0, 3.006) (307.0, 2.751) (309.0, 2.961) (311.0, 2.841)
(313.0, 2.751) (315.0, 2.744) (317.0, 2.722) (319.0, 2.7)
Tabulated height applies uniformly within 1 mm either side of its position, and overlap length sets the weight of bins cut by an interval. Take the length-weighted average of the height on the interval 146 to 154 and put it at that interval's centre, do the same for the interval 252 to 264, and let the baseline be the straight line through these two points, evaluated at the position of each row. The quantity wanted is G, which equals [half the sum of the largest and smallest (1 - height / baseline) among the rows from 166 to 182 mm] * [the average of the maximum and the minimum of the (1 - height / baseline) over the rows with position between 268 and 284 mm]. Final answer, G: -0.010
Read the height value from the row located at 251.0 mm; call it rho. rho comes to 2.609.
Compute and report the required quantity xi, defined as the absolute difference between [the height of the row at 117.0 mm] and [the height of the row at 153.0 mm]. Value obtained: 0.16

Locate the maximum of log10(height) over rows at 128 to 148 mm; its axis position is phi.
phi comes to 141.0 mm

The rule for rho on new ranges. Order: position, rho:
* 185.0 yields 2.683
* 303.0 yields 2.906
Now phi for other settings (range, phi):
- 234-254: 251.0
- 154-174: 155.0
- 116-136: 133.0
